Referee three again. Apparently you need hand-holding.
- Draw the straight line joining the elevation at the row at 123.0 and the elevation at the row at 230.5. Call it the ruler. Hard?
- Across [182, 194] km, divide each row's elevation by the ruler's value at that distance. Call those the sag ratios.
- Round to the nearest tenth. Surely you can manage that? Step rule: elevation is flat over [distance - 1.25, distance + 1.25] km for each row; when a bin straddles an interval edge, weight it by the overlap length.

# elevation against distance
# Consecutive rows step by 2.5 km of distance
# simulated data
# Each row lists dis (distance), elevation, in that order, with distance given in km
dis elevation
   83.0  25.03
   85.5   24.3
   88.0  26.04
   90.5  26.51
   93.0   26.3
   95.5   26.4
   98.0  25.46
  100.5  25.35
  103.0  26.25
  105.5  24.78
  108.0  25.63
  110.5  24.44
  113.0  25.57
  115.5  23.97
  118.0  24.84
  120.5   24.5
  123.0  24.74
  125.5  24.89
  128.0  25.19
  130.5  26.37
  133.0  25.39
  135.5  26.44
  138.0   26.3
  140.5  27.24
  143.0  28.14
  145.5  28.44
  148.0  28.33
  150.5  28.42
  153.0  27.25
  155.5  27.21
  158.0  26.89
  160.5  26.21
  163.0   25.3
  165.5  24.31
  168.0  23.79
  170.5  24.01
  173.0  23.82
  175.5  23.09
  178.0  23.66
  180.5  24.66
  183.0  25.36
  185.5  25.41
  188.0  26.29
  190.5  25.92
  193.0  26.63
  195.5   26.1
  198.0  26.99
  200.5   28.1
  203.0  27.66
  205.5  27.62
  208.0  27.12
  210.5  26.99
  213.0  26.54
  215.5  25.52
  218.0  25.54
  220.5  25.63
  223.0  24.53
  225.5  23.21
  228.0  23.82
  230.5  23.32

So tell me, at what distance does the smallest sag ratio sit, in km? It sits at 183.0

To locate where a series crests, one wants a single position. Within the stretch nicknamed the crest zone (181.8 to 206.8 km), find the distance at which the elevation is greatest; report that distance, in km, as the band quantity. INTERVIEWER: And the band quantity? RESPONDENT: 200.5 km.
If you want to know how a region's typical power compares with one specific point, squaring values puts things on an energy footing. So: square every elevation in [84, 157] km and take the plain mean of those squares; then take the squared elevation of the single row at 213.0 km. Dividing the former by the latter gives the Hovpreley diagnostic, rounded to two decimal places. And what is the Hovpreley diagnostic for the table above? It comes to 0.96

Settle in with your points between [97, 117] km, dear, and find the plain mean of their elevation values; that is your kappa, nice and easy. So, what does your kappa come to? 25.2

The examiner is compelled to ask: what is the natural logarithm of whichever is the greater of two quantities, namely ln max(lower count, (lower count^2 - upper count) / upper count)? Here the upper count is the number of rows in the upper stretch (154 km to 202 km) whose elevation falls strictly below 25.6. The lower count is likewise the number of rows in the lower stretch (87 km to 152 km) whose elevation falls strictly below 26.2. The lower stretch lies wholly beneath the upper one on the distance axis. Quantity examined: 2.92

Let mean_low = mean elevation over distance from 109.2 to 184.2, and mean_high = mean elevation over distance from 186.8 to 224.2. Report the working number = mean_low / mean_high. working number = 0.968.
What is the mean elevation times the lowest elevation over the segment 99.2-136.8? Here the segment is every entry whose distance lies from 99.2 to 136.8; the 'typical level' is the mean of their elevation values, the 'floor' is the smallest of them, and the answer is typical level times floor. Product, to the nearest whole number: 605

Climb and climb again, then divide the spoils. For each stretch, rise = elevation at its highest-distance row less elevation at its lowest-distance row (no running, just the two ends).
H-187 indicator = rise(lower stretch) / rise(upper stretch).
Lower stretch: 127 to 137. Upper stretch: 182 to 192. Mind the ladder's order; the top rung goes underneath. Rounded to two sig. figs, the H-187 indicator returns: 2.2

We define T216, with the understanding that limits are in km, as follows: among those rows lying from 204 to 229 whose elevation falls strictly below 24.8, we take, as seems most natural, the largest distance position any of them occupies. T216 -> 228.0 km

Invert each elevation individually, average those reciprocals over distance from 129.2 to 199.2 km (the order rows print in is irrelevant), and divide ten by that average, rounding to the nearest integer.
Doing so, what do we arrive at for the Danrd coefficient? 259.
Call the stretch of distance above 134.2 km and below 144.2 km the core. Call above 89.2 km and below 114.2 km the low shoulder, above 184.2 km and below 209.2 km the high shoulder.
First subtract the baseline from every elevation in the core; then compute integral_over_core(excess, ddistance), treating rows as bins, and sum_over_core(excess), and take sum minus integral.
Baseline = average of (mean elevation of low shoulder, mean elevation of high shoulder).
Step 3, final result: -5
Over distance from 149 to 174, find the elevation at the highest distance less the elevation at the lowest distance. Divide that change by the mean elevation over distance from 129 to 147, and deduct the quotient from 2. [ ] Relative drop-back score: 2.17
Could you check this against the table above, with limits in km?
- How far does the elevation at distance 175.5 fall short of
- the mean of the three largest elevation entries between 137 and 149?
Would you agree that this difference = 5.2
